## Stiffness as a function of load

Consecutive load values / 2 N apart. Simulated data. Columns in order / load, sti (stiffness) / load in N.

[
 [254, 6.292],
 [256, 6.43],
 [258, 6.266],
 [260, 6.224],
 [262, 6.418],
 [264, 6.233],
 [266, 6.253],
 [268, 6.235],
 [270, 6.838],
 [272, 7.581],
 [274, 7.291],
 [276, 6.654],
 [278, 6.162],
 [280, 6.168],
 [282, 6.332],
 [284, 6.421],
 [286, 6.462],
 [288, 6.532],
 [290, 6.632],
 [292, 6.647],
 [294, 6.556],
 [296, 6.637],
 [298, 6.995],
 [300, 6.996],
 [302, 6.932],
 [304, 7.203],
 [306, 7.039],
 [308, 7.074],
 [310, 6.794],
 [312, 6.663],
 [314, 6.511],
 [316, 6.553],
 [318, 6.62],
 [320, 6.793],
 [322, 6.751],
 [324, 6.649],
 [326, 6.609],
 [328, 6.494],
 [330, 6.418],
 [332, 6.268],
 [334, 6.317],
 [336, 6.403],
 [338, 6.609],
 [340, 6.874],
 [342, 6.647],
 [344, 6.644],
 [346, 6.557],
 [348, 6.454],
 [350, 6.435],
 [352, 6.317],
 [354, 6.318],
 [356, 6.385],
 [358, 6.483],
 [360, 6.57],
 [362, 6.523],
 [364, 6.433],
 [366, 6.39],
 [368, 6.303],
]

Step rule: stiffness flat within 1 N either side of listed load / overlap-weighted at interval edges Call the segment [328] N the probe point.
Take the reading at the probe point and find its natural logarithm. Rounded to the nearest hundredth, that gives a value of 1.87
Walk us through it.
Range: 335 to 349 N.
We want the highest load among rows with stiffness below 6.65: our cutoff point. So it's 348 N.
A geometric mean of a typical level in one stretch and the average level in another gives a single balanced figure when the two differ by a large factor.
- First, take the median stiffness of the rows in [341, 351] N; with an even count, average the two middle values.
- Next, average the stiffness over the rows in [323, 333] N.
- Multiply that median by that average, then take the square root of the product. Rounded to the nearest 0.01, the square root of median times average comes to 6.52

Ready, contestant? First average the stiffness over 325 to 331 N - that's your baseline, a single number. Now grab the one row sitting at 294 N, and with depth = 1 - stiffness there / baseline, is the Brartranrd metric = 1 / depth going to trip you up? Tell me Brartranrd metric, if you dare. -133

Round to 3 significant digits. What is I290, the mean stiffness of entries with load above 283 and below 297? 6.56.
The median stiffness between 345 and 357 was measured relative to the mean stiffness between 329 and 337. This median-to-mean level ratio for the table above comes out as 1.01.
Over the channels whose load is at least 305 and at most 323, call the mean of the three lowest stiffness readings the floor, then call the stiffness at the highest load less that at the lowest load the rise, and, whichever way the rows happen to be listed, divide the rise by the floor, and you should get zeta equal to -0.044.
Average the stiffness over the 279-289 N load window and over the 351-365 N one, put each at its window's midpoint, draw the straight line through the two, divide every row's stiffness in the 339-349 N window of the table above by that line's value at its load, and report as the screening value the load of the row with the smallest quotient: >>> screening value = 348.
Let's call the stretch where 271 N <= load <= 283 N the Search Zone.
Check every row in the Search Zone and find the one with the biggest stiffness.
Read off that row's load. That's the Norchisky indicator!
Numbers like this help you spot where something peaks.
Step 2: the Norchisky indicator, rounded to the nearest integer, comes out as 272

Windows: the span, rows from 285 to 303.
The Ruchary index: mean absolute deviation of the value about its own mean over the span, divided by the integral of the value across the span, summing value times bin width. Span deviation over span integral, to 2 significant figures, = 0.0015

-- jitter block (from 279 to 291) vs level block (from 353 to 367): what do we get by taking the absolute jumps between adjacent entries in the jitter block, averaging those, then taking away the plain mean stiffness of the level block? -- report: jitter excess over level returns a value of -6.35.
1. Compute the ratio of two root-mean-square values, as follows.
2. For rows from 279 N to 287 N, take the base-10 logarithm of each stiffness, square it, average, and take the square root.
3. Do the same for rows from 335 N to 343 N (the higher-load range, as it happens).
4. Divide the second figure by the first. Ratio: 1.02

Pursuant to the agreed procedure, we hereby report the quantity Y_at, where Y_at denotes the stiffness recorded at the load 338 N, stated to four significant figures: 6.609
